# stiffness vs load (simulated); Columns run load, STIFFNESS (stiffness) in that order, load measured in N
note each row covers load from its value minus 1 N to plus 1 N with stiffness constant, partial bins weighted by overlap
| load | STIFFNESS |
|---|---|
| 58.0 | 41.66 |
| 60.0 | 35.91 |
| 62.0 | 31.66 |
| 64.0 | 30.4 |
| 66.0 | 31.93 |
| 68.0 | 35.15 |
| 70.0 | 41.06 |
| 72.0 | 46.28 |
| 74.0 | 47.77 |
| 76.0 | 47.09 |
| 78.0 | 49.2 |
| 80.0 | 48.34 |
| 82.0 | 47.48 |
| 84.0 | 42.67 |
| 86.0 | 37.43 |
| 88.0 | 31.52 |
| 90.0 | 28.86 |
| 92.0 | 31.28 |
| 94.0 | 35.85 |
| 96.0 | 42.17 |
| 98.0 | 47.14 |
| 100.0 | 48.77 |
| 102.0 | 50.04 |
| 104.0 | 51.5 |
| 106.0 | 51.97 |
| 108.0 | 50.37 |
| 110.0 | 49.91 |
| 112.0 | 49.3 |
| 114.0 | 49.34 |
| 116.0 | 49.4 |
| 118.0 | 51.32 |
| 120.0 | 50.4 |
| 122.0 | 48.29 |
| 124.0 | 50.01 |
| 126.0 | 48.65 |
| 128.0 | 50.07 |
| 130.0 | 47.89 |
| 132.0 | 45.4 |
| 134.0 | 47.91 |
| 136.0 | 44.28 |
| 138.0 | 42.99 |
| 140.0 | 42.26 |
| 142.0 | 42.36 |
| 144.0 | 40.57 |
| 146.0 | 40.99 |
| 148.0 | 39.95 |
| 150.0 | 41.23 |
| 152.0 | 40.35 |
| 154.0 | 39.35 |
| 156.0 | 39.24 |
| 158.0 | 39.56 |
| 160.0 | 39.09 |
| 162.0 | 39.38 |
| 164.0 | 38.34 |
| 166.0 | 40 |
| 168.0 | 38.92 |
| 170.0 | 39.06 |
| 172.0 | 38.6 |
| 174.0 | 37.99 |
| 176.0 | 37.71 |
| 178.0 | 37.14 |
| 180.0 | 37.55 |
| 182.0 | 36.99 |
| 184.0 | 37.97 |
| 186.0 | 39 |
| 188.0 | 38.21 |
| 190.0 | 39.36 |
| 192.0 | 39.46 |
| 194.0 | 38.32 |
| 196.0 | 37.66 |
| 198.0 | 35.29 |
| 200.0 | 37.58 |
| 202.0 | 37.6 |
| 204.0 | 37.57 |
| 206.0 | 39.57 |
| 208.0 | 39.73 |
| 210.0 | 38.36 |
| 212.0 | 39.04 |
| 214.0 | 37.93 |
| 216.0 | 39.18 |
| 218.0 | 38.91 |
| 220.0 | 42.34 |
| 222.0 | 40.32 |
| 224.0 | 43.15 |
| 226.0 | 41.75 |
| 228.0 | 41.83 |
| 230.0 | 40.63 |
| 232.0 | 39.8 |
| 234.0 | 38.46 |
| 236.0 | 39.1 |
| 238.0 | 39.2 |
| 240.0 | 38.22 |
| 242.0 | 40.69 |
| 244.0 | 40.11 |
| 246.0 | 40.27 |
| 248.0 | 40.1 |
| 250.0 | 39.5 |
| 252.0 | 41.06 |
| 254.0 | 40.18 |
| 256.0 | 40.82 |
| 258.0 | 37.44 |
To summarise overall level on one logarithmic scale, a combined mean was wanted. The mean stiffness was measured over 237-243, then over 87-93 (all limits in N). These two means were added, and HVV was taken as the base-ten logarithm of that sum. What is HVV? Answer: 1.84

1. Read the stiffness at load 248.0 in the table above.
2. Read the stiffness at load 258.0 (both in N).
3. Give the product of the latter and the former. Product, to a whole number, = 1501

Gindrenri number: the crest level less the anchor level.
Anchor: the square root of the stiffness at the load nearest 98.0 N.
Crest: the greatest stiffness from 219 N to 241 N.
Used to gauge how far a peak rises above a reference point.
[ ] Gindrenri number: 36.3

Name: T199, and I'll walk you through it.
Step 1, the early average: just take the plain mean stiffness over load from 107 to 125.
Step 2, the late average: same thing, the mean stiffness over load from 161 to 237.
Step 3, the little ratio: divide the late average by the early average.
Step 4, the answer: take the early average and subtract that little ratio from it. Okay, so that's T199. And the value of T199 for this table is 49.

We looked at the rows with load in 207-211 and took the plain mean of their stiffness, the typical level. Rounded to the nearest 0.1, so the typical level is 39.0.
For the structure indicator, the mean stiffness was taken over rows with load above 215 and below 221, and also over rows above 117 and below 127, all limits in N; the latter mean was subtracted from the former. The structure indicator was -10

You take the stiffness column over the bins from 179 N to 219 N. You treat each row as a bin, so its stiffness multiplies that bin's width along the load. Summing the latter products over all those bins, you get 1531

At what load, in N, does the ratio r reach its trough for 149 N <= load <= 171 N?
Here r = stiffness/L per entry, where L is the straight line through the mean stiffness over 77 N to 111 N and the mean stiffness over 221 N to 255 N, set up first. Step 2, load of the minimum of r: 164.0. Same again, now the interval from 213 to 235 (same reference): 214.0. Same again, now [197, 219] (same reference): 198.0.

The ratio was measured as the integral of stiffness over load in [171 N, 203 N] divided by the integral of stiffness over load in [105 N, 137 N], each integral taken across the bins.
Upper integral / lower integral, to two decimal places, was 0.77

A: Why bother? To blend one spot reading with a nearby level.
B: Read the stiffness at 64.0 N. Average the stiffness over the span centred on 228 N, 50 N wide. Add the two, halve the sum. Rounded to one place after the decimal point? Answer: 35.1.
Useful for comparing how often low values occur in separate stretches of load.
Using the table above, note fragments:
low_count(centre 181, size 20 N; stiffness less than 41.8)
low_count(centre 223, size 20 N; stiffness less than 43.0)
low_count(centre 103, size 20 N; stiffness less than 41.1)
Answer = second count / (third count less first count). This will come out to -1.0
